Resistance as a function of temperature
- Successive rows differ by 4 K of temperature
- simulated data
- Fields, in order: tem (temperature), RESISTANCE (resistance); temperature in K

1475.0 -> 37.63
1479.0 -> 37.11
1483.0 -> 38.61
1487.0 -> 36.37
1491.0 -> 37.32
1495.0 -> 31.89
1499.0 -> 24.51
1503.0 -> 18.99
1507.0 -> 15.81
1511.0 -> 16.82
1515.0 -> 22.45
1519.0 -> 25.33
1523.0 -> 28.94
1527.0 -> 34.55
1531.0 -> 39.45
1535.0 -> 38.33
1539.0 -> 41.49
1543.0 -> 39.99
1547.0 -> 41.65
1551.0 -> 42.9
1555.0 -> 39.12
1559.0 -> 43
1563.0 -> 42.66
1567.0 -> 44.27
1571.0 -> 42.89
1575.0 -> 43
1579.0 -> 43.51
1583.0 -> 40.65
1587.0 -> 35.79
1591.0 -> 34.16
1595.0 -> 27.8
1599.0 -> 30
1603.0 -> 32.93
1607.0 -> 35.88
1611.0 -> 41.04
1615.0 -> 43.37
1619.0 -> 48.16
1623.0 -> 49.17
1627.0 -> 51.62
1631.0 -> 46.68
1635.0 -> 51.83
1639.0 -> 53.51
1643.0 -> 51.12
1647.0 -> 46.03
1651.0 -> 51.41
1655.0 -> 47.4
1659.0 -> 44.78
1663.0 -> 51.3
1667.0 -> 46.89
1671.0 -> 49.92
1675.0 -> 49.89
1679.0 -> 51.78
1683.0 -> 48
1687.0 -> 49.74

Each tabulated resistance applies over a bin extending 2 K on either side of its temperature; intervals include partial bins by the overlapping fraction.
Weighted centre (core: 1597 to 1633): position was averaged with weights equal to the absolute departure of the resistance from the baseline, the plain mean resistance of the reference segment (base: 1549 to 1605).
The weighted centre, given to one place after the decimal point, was 1617.5 K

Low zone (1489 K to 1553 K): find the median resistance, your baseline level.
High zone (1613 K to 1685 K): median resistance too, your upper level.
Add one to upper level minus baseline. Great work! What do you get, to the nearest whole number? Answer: 17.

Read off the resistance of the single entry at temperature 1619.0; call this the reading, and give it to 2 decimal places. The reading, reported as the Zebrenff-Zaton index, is 48.16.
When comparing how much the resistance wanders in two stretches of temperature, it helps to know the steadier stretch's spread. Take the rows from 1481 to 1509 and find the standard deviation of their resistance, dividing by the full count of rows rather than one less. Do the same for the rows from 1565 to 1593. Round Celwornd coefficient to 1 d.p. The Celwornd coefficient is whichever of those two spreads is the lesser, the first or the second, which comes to 3.7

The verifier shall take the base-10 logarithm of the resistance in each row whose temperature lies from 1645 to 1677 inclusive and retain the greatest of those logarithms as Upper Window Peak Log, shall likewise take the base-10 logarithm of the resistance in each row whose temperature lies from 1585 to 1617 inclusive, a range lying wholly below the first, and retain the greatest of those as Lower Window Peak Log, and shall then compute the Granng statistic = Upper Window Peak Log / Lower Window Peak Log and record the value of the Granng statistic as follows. 1.05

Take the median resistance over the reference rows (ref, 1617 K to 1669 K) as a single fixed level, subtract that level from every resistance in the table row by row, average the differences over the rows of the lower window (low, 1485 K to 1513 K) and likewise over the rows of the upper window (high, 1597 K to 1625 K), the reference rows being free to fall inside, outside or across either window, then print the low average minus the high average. -14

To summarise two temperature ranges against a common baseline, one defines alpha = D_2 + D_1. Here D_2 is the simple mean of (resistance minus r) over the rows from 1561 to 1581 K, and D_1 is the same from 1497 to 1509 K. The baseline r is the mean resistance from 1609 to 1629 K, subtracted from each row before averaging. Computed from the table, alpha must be -30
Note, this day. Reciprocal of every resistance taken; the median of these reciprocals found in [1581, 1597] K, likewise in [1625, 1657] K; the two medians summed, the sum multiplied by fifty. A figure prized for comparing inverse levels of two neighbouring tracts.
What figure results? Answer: 2.41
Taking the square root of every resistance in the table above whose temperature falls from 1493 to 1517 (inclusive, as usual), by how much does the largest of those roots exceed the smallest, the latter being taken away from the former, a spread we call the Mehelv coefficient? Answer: 1.7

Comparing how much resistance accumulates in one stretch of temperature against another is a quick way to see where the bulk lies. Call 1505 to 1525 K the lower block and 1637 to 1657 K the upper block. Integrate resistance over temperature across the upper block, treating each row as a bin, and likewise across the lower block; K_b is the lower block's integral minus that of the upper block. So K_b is -560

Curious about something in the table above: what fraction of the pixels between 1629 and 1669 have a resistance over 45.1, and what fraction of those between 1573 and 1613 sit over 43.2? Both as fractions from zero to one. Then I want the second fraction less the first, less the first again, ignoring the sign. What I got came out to 1.70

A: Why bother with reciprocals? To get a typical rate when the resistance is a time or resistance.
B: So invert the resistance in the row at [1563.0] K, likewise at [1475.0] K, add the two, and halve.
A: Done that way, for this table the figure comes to 0.025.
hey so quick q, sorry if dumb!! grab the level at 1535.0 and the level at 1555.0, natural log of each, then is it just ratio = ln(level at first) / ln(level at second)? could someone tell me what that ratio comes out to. 0.994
